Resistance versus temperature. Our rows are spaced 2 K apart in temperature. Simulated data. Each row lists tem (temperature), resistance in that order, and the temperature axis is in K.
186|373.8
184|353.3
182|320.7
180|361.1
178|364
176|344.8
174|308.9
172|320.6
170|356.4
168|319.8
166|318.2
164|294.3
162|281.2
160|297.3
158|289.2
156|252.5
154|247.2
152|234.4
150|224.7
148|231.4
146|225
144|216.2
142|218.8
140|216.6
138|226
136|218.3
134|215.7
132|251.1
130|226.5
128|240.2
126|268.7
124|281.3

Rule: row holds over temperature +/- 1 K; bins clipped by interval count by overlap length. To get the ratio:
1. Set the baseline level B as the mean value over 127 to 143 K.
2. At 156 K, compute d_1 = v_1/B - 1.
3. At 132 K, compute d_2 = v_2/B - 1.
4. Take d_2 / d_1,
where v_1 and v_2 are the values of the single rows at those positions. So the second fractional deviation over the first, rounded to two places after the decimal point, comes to 0.95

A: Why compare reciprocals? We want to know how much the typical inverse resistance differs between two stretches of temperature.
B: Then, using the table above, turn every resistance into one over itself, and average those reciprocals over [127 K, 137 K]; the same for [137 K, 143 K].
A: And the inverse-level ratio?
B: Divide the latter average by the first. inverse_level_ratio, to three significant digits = 1.04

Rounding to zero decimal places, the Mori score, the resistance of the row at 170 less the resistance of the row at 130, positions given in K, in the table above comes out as 130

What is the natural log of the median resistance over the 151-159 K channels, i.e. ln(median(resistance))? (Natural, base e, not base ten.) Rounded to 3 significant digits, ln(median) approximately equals 5.52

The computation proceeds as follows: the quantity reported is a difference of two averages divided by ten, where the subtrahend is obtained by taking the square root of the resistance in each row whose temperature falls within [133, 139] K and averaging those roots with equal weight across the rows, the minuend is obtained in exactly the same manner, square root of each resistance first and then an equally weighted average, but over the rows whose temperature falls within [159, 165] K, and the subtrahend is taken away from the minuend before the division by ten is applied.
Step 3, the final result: 0.22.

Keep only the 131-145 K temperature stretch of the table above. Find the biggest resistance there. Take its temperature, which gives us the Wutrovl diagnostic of 132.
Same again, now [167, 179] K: 178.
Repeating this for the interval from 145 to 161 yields 160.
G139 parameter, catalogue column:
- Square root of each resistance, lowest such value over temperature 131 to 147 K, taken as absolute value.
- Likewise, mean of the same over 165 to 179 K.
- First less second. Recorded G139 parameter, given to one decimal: -3.6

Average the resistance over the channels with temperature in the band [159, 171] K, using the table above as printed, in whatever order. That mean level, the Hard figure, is 311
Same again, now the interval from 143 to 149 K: 224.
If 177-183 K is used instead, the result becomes 349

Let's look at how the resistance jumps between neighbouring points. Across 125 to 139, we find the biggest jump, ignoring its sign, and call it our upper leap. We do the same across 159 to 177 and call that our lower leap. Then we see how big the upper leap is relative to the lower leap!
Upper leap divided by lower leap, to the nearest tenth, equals 1.0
